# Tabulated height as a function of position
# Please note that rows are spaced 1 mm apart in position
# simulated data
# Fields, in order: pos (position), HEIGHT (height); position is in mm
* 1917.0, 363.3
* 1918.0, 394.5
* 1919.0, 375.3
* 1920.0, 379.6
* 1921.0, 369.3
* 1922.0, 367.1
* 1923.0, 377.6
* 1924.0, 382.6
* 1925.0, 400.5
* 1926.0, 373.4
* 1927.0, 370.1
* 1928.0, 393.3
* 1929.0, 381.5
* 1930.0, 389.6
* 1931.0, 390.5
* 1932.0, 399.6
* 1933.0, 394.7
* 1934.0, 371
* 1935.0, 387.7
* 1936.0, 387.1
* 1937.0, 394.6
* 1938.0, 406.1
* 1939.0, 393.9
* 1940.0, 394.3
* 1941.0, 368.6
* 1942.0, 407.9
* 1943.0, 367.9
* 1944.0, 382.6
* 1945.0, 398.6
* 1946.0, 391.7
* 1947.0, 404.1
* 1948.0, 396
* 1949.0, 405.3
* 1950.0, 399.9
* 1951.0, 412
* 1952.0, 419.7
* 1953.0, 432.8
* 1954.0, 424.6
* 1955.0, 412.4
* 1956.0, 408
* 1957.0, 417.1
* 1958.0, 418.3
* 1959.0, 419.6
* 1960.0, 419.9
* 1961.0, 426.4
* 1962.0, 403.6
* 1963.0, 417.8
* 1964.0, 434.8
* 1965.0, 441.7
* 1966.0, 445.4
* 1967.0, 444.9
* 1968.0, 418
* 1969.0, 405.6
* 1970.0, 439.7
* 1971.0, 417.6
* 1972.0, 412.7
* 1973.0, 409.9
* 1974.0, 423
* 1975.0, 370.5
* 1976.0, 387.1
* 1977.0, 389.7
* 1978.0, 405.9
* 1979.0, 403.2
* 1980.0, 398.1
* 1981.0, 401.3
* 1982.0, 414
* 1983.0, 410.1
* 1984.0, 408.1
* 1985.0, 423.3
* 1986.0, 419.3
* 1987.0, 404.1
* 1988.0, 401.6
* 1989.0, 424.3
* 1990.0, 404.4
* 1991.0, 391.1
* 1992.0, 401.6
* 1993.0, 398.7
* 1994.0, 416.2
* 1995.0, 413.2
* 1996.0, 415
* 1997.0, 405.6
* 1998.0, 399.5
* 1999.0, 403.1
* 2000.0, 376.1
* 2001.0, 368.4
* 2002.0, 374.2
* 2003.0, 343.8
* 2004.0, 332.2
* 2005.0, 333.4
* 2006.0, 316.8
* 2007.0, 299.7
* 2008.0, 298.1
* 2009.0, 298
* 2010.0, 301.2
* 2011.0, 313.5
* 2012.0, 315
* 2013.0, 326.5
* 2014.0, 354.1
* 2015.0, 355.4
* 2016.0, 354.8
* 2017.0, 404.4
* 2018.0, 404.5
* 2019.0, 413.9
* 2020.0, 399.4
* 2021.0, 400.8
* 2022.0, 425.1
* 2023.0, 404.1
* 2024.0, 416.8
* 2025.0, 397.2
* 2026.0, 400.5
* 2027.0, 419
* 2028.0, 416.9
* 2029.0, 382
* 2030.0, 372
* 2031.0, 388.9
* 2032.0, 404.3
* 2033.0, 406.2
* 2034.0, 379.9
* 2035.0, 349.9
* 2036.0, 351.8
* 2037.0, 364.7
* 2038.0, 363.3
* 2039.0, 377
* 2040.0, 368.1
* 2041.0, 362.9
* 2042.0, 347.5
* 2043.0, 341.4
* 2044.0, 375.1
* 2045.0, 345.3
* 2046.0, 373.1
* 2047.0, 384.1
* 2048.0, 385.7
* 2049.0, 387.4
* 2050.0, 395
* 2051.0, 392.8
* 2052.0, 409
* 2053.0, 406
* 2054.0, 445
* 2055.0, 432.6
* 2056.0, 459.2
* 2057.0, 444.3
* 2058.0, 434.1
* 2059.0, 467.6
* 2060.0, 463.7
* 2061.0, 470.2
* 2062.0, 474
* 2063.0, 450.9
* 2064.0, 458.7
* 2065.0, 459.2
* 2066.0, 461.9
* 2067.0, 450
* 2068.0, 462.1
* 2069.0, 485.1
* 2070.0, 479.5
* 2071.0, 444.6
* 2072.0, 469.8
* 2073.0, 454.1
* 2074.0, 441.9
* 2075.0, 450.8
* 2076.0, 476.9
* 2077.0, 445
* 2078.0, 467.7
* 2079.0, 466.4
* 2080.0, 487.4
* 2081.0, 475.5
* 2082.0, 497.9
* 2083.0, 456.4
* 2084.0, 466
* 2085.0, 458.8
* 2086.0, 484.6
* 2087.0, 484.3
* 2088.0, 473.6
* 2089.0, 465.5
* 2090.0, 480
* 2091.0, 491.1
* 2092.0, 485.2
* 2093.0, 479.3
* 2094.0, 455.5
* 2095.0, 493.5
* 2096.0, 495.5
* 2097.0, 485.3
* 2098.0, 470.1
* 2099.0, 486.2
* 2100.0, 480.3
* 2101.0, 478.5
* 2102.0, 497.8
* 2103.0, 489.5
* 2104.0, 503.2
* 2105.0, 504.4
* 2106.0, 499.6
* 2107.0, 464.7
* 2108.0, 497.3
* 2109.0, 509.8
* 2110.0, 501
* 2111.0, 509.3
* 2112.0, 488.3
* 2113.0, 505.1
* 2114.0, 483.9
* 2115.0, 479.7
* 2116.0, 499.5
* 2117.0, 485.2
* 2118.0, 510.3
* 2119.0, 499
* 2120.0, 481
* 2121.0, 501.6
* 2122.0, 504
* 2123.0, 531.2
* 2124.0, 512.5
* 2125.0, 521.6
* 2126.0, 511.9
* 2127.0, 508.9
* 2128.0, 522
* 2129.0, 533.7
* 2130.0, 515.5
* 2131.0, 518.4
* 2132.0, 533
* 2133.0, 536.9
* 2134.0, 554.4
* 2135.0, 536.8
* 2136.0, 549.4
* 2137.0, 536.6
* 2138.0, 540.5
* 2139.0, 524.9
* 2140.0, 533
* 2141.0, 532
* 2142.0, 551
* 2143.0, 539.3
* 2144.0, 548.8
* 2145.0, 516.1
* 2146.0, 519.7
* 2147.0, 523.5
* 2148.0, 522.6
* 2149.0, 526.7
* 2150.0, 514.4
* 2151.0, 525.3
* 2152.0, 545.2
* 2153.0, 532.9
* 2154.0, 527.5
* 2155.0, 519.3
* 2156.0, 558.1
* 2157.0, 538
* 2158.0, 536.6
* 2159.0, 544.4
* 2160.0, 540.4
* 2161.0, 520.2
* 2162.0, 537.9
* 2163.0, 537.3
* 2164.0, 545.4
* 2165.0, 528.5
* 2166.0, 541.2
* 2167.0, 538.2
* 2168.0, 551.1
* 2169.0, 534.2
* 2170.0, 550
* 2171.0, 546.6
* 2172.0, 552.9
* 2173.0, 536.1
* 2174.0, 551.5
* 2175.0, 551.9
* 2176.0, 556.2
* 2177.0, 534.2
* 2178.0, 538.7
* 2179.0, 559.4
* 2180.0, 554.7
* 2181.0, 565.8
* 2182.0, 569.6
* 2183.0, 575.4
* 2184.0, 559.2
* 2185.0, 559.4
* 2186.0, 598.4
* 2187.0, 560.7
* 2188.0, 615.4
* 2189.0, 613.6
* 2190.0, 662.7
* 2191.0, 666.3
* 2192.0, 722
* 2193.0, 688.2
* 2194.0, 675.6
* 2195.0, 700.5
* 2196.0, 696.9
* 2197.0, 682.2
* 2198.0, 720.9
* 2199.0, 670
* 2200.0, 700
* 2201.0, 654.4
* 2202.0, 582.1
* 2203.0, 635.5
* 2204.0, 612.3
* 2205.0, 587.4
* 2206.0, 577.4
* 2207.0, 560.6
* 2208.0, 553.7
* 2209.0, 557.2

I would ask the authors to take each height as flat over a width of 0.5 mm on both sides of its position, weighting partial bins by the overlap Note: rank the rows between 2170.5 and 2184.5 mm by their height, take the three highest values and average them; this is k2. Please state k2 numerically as 570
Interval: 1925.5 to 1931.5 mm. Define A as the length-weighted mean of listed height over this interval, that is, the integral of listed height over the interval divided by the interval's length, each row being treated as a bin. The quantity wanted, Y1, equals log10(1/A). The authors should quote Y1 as -2.58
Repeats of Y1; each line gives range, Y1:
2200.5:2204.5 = -2.79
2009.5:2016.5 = -2.52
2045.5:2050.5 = -2.59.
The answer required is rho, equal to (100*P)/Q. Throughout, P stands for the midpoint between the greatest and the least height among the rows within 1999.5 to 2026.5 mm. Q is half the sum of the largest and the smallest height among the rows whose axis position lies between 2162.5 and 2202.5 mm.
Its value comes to 58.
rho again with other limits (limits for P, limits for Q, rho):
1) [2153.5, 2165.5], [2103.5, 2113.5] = 111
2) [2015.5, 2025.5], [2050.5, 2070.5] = 89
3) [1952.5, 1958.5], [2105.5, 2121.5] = 86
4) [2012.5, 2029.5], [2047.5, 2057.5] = 89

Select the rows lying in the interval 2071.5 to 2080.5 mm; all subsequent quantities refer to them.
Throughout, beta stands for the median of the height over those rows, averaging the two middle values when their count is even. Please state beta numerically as 466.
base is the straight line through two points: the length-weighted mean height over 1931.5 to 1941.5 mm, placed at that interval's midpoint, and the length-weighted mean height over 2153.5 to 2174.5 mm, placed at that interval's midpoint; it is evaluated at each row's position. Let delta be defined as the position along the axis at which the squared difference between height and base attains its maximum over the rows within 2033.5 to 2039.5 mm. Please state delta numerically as 2035.0 mm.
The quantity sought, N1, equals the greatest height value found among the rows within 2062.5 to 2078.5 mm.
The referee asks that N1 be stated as 485.1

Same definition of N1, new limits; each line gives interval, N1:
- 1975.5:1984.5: 414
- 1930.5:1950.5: 407.9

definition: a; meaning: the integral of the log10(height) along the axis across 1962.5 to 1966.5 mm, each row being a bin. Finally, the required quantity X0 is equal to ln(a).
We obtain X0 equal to 2.356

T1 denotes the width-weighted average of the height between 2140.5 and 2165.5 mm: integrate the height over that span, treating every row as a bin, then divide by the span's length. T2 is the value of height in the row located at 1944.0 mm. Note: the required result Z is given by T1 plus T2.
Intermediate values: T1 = 533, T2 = 382.6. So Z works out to 916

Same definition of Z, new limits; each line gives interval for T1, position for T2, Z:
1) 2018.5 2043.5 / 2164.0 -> 932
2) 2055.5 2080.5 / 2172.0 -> 1014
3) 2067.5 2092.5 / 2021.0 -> 871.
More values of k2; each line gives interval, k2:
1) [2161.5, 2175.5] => 552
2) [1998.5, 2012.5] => 384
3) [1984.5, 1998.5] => 422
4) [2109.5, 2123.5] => 517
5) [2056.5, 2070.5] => 480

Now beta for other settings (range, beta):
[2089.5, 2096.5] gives 485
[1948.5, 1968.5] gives 419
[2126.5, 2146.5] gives 533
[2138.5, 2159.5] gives 532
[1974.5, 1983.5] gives 401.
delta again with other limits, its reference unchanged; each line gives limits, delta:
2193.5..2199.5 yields 2198.0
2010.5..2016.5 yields 2011.0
